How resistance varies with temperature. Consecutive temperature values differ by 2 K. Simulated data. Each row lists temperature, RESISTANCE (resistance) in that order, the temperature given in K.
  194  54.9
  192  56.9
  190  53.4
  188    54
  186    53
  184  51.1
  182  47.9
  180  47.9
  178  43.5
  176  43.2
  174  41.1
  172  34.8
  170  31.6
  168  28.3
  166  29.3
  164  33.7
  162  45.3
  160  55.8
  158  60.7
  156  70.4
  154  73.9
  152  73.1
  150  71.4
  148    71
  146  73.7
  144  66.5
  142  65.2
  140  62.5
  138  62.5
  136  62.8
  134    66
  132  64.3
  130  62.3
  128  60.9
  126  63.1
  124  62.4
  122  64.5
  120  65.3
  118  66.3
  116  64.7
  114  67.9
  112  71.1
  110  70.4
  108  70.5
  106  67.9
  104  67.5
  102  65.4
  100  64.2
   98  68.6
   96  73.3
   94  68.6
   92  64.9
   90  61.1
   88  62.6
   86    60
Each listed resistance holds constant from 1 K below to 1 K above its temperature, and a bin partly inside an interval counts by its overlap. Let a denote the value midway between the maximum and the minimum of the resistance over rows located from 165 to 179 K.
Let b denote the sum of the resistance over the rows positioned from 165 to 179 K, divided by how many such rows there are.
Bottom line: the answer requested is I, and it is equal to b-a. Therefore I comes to 0.1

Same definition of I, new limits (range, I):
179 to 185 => -0.5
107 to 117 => 1.0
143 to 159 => 2.8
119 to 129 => 0.1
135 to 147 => -2.6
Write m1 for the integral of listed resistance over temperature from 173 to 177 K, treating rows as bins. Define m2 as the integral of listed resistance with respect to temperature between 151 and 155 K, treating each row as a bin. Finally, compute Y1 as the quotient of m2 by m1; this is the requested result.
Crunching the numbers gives 1.74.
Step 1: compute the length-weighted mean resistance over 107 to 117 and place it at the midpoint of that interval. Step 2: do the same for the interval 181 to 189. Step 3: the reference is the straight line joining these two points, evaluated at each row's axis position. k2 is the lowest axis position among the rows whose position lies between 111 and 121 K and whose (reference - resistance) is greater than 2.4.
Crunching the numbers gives 116 K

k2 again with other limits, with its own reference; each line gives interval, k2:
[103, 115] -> 104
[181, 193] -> 182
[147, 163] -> 162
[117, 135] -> 124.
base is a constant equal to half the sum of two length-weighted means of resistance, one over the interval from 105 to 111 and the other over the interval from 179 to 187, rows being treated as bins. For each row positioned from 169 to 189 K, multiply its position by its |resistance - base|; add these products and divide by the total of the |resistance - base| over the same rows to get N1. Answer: 176.3 K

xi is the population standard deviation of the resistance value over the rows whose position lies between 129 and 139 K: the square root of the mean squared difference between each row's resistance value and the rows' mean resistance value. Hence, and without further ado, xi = 1.4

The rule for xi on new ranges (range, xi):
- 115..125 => 1.3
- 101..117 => 2.2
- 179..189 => 2.5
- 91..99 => 3.0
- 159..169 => 10.6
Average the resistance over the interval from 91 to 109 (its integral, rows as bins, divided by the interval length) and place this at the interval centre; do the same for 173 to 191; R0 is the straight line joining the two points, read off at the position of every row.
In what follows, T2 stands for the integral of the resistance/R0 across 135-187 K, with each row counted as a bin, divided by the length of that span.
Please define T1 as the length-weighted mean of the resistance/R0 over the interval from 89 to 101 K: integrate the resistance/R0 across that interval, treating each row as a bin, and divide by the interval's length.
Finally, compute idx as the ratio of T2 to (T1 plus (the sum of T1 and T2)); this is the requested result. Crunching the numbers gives 0.34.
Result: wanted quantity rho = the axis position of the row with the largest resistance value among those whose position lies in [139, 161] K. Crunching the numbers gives 154 K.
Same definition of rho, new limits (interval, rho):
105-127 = 112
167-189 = 188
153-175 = 154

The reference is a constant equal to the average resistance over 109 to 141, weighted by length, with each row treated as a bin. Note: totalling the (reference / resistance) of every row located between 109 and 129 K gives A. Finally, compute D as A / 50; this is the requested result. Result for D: 0.1979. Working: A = 9.9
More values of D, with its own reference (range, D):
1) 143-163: 0.2004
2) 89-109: 0.1934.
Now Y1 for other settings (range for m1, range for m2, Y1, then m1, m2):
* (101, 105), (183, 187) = 0.78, 266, 208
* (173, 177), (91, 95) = 1.58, 169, 267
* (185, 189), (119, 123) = 1.21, 214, 260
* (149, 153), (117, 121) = 0.91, 289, 263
